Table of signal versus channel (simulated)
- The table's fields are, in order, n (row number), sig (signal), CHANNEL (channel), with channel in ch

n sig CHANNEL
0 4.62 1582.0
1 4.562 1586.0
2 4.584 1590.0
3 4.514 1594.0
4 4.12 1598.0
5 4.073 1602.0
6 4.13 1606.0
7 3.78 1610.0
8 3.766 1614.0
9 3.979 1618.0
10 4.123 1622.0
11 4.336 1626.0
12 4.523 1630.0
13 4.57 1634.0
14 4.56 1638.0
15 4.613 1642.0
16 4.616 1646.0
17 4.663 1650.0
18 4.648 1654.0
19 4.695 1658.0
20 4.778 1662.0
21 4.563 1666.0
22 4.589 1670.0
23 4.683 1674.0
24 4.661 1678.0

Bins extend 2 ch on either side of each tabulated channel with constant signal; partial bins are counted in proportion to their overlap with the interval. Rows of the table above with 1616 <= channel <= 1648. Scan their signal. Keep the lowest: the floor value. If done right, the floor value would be 3.979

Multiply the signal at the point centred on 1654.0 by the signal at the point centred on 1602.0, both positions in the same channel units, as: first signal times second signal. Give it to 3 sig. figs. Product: 18.9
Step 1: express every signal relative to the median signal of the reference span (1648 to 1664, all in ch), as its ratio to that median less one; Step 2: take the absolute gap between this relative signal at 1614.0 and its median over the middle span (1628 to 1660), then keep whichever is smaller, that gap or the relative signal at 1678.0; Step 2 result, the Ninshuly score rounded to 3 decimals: -0.004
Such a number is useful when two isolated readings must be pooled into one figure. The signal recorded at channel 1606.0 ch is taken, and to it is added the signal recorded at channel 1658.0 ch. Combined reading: 8.8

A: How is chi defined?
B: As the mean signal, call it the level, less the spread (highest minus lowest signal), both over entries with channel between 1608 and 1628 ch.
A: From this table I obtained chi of 3.4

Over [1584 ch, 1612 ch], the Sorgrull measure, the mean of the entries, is 4.25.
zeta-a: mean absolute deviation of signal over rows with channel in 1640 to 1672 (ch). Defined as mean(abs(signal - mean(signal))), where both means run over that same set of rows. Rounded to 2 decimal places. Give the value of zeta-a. 0.05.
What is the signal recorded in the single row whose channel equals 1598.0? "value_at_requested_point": 4.12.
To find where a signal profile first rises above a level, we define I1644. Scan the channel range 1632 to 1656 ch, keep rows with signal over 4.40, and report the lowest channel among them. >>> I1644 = 1634.0 ch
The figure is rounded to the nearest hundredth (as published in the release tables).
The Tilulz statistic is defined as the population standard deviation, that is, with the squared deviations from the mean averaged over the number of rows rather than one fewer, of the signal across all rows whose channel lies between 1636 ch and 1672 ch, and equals 0.07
